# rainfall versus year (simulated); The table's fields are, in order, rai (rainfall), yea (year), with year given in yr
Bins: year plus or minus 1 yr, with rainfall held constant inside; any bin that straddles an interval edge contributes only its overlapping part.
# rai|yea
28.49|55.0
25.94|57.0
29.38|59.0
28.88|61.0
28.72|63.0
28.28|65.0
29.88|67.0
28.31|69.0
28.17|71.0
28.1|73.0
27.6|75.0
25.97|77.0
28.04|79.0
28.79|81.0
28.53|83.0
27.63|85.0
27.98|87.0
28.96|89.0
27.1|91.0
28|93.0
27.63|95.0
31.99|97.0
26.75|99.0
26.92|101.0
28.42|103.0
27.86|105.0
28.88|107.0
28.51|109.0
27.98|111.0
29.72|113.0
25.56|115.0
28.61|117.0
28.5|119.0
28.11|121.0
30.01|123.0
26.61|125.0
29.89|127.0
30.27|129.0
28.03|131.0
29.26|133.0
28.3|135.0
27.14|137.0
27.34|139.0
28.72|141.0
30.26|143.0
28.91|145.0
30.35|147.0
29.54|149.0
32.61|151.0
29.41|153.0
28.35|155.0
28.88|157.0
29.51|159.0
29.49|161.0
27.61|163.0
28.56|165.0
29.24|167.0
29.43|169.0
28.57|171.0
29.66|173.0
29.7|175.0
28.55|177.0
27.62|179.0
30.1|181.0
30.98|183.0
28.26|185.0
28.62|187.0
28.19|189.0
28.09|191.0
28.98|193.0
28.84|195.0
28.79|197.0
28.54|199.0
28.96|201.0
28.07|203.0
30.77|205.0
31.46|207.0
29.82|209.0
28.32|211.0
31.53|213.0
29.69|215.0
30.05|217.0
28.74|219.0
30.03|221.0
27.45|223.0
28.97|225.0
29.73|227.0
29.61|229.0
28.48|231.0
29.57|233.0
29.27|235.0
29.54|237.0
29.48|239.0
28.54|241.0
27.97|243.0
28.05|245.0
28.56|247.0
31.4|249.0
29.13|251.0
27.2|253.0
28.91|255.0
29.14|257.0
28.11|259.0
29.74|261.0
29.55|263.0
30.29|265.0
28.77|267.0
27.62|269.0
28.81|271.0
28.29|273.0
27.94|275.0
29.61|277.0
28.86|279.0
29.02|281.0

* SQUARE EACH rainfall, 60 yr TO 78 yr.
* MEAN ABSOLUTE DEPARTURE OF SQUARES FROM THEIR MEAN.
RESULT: 37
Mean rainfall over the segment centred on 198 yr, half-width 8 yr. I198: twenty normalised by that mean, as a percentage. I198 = 69.3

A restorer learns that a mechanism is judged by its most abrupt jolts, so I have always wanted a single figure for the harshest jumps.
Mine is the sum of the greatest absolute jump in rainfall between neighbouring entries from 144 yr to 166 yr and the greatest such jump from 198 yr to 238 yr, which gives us 6.4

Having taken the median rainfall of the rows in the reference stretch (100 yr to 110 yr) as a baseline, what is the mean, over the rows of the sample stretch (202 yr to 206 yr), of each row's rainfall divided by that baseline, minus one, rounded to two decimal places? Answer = 0.04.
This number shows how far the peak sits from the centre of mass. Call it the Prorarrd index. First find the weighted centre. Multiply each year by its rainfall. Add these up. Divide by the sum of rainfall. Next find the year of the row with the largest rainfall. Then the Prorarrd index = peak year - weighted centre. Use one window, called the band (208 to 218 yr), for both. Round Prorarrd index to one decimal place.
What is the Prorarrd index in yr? 0.0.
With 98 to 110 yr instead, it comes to 2.9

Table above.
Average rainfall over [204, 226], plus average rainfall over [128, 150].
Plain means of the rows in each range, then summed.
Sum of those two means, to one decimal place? 58.6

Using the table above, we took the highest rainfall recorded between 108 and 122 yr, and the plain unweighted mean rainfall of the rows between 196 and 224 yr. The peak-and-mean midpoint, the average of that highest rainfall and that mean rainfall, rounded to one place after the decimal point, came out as 29.6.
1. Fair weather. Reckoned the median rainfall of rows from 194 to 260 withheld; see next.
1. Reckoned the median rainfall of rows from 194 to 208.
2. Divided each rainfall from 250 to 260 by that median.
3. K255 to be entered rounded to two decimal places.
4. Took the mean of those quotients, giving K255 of 0.99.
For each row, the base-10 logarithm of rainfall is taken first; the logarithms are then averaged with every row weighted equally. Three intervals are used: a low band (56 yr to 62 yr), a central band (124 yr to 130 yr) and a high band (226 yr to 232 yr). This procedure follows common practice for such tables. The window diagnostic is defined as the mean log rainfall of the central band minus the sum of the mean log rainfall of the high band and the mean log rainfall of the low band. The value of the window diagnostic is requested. -1.453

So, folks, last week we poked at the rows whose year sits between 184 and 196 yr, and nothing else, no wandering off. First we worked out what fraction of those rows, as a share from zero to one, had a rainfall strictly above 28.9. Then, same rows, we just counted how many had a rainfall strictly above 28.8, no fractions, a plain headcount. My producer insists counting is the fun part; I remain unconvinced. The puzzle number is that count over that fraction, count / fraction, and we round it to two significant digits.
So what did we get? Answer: 12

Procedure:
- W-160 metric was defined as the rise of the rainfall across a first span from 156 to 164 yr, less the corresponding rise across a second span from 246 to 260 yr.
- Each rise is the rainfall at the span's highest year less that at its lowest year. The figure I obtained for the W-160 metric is -1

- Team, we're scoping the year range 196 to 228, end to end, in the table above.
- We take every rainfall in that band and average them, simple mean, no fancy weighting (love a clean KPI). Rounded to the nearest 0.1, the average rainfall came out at 29.4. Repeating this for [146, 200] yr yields 29.1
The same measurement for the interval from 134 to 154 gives 29.3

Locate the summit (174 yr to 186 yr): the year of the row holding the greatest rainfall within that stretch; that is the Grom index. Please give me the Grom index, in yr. 183.0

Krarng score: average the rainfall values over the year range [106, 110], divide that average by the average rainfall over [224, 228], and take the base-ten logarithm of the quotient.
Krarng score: -0.010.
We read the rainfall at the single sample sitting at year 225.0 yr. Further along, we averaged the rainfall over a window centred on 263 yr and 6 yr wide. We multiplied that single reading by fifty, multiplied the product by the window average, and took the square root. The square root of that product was 208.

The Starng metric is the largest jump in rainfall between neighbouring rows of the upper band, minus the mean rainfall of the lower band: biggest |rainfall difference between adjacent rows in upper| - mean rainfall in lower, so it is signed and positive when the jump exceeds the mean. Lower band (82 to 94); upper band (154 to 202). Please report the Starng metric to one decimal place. -25.3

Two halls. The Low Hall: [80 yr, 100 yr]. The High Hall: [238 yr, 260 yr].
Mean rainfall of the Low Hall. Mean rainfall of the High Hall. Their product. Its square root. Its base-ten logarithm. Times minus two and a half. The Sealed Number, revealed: -3.64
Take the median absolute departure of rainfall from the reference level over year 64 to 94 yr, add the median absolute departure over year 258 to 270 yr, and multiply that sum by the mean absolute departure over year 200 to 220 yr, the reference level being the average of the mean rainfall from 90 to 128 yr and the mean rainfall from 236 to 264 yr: 1.99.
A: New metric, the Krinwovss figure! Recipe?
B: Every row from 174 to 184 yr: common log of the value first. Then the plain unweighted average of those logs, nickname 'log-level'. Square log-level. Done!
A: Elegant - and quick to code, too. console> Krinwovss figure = 2.15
